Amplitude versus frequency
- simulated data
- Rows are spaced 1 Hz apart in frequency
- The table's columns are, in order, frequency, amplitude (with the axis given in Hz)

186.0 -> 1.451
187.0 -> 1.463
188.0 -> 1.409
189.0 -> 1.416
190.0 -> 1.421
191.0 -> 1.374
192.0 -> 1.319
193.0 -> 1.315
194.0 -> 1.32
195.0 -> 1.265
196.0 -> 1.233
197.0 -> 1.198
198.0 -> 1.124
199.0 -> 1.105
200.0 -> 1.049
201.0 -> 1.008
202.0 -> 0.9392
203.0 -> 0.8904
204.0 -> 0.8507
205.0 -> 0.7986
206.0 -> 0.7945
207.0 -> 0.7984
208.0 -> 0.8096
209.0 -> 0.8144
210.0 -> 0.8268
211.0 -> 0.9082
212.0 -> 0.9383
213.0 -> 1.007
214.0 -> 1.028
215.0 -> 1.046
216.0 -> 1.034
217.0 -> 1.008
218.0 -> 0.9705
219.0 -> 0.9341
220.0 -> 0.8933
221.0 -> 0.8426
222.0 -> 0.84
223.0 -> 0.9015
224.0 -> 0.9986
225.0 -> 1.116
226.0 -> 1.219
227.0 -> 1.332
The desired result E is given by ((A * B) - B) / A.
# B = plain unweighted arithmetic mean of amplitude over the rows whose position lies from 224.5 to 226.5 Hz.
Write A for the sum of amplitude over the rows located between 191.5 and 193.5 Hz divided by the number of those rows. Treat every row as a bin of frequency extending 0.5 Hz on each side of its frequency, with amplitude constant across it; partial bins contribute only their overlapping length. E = 0.28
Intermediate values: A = 1.32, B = 1.17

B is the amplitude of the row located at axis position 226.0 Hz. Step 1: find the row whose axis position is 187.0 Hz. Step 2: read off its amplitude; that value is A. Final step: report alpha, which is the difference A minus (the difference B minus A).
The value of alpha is 1.7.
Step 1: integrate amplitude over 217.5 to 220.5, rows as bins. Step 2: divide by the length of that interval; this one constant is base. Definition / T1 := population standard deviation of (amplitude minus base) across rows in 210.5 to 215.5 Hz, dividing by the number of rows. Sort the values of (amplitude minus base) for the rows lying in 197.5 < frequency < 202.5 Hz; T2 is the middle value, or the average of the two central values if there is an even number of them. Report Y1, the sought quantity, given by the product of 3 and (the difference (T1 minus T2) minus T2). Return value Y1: -0.54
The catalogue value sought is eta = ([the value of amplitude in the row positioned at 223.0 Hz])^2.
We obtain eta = 0.8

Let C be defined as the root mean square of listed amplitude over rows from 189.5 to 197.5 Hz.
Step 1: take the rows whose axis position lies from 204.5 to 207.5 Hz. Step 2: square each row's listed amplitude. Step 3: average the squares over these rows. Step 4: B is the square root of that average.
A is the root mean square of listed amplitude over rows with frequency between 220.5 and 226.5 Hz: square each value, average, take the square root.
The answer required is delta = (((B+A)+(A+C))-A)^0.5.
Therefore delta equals 1.76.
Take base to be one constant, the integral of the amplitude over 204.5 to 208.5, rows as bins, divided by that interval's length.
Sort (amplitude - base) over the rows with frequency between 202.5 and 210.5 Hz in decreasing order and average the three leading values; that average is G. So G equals 0.06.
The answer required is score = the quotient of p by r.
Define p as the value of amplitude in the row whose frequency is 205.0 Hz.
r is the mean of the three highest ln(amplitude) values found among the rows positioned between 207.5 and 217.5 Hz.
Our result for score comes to 23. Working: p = 0.7986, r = 0.04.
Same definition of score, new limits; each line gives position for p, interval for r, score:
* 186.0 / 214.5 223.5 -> 50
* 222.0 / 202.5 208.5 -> -5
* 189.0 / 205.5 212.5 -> -12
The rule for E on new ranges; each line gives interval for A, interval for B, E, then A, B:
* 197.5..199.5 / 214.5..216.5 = 0.11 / 1.11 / 1.04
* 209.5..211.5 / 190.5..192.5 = -0.21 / 0.87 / 1.35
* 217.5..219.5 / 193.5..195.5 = -0.06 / 0.95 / 1.29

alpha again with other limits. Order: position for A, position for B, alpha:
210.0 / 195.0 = 0.4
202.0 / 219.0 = 0.9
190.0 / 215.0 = 1.8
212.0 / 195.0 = 0.6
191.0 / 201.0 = 1.7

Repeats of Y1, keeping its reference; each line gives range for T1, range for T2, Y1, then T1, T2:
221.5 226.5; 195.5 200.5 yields -0.73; 0.138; 0.19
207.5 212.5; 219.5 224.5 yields 0.40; 0.053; -0.04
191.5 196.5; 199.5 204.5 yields 0.07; 0.035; 0.01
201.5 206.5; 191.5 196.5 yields -2.13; 0.055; 0.38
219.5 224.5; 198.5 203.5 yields -0.28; 0.058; 0.08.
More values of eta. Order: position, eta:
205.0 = 0.6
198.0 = 1.3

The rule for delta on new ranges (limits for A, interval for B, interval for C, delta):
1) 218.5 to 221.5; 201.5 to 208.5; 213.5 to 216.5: 1.66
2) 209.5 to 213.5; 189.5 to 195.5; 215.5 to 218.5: 1.81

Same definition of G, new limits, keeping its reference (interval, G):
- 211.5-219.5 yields 0.24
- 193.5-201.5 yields 0.47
